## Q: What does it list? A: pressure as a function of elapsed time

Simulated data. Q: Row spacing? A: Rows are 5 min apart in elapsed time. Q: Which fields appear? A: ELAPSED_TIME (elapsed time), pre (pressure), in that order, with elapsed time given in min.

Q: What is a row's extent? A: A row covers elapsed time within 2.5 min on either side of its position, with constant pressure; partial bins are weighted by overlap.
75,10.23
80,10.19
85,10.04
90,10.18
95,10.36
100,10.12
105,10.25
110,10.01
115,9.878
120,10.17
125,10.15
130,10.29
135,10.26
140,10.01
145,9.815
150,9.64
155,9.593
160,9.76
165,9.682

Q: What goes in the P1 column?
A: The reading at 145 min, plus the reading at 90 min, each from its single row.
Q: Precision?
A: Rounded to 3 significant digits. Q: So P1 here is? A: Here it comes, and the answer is 20.0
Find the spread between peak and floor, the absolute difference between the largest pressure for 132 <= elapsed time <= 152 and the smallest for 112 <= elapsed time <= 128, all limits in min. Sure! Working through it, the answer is 0.38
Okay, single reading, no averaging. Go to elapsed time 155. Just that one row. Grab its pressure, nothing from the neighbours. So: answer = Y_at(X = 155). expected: 9.593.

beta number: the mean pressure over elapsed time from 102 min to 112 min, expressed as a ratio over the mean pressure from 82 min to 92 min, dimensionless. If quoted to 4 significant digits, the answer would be 1.002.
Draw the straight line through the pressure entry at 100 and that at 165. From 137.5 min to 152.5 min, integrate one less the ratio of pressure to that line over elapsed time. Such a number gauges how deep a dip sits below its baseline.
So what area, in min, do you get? -0.01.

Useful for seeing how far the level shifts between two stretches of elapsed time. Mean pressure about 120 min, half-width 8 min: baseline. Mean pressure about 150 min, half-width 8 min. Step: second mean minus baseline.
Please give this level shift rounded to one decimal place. -0.4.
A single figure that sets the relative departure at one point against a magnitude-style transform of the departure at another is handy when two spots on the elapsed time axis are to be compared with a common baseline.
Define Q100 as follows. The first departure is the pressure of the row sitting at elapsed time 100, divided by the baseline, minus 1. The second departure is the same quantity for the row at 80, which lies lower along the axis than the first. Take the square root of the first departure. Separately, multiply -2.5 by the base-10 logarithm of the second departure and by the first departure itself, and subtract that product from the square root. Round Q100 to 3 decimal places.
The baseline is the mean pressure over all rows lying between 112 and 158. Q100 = 0.060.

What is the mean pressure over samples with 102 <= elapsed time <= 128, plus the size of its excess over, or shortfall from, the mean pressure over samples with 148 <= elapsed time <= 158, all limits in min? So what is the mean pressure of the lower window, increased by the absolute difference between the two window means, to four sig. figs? 10.57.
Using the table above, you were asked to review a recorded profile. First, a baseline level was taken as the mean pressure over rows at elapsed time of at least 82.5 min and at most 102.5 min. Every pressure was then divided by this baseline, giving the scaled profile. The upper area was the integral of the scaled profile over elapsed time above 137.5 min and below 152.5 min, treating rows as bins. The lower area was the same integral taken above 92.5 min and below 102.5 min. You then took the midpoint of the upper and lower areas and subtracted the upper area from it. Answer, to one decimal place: -2.2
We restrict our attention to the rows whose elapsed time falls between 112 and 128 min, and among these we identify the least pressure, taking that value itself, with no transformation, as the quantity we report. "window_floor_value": 9.878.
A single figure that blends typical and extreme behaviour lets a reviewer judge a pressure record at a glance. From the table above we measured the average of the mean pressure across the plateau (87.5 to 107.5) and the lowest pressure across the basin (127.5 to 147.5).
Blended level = 10.0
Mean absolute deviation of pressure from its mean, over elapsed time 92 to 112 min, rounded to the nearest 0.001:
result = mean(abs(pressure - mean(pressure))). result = 0.120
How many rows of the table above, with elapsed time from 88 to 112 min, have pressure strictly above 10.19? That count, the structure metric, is 2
